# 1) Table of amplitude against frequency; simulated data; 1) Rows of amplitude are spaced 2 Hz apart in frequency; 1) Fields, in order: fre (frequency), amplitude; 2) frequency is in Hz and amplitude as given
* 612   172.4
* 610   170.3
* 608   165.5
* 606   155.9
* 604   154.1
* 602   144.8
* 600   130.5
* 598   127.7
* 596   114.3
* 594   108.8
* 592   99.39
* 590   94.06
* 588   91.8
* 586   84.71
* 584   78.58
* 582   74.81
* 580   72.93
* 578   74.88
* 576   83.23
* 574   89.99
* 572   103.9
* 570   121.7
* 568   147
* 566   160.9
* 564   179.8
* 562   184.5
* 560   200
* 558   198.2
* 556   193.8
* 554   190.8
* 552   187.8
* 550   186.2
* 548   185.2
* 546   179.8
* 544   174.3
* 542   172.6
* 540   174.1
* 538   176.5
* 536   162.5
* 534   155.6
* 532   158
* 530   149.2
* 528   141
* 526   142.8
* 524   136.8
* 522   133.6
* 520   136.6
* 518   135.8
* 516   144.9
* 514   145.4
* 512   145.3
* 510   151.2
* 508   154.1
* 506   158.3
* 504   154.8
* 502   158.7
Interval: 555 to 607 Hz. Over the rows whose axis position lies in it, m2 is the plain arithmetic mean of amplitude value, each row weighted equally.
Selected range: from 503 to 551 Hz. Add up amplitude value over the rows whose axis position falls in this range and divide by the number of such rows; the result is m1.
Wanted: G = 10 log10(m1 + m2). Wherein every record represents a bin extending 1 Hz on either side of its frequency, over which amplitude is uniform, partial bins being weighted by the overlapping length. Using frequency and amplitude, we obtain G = 24.5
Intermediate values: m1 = 156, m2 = 126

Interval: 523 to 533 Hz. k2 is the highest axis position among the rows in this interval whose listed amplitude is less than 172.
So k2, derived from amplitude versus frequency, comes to 532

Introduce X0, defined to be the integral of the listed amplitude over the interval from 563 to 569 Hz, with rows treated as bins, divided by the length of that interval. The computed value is 163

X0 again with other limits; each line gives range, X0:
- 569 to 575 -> 105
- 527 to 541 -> 160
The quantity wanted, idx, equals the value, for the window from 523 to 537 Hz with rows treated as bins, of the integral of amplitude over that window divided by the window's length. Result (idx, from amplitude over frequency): 149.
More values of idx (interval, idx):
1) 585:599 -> 103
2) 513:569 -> 165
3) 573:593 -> 84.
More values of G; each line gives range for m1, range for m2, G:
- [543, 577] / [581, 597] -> 24.1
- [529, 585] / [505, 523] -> 24.7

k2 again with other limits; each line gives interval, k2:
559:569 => 568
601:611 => 610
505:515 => 514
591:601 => 600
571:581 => 580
